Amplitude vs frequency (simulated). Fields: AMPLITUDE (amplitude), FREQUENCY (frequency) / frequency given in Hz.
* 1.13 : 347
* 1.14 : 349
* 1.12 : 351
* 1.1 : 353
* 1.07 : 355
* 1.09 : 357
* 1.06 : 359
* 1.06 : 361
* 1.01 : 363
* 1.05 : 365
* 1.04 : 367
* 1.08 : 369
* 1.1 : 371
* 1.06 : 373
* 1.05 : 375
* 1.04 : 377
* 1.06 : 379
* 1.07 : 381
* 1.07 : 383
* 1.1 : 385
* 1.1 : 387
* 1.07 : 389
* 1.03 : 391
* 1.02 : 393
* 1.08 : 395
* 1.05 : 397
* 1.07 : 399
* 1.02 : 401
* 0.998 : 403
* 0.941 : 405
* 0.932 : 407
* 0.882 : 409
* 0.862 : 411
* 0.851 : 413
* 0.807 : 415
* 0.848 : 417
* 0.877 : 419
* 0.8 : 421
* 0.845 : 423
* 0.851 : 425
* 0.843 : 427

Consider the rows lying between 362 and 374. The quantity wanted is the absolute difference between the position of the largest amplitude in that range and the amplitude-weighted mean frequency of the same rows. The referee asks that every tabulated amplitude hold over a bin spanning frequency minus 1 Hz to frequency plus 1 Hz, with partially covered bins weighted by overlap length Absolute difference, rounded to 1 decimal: 2.9 Hz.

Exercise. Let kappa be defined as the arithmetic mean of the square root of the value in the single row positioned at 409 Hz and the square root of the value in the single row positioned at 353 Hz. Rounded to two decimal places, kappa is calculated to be 0.99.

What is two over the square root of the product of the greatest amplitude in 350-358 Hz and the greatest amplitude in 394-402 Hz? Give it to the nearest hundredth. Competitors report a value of 1.82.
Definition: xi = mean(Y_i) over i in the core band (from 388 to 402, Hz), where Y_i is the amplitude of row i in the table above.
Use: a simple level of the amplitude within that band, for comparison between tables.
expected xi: 1.05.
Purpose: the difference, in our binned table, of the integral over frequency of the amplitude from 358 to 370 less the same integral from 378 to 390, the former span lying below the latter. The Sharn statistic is -0.3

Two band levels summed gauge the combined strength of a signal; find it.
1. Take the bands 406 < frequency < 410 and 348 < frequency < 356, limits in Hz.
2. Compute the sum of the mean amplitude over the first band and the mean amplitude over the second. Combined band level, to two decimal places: 2.01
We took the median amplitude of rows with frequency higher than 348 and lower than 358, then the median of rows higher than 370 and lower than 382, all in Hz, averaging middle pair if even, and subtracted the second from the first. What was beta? 0.04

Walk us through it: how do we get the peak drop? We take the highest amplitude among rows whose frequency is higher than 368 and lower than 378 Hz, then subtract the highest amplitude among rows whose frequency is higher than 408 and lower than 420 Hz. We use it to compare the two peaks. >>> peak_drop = 0.22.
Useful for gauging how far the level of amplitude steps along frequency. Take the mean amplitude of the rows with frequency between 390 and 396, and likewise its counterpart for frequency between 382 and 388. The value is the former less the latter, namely -0.05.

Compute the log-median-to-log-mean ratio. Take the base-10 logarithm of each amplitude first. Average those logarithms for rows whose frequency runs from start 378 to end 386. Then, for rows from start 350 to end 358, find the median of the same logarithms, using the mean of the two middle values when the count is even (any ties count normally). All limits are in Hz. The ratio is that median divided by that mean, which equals 1.3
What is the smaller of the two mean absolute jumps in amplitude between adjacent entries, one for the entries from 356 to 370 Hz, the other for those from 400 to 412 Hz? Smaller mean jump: 0.0283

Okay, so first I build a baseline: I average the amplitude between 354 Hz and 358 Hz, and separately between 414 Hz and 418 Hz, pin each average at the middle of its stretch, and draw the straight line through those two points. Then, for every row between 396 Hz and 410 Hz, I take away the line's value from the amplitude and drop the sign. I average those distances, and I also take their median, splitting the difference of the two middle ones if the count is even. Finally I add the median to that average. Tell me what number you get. 0.22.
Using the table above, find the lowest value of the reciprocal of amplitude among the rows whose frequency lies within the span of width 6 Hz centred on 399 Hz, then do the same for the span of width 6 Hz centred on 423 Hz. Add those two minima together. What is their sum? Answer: 2.11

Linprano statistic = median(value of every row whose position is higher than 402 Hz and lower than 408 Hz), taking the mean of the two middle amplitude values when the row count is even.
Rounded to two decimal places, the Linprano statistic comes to 0.94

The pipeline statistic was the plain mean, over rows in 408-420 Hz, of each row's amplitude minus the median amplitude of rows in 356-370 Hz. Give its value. -0.21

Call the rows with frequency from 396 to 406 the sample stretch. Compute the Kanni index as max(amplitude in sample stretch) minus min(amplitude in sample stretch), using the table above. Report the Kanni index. 0.13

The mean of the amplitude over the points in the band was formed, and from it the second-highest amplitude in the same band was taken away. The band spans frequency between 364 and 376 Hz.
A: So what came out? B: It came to -0.017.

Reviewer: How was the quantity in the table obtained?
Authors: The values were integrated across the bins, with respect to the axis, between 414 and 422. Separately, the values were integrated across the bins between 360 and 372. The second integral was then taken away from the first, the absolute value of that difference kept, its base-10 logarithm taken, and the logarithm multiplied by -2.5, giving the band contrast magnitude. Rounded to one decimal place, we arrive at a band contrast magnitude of -1.9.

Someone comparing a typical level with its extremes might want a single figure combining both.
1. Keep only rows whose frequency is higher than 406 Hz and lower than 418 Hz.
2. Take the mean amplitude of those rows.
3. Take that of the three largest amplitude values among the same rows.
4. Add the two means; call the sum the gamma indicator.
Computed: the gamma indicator 1.76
